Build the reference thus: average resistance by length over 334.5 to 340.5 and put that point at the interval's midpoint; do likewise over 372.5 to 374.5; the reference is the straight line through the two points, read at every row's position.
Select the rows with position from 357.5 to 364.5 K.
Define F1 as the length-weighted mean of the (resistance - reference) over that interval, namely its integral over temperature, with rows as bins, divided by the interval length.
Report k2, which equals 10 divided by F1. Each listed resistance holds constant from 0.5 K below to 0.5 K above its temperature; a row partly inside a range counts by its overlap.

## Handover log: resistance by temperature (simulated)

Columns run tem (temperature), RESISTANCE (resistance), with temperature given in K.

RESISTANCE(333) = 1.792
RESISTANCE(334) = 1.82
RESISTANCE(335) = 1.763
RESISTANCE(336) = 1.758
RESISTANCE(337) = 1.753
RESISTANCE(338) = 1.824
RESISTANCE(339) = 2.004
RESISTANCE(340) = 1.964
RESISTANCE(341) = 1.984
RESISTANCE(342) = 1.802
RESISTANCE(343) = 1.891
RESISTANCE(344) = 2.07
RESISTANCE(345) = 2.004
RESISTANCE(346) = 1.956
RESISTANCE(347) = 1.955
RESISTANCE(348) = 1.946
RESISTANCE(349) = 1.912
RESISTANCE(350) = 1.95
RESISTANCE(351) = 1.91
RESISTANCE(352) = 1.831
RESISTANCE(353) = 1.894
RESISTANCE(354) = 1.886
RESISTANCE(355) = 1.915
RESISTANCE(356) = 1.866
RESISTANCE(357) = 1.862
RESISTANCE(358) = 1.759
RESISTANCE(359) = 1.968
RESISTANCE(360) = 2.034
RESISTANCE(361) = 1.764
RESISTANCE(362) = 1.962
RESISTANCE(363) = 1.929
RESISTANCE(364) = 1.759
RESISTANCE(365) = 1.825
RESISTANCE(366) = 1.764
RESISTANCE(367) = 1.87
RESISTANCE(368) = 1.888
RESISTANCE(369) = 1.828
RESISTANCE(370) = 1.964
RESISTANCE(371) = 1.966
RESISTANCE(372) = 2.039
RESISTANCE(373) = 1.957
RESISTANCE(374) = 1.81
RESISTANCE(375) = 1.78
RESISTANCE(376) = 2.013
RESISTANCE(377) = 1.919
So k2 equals 817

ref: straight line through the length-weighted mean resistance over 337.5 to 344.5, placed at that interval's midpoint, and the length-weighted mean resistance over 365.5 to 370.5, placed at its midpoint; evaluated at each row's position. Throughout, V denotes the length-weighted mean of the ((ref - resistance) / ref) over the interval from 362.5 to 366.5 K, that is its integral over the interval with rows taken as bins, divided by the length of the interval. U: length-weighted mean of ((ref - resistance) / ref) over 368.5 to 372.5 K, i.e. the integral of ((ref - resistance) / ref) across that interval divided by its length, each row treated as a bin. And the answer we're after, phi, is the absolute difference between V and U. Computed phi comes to 0.08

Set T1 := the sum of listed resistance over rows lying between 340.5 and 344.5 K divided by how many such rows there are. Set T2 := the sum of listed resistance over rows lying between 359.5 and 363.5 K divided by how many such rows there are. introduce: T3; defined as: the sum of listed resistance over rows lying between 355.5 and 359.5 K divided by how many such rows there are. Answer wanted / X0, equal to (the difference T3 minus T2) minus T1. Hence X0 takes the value -2.00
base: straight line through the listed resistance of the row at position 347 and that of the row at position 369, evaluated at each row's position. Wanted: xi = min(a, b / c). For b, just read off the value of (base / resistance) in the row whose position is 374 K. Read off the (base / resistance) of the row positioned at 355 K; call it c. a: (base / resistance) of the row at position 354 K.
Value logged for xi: 1.00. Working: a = 1.02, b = 0.994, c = 1.00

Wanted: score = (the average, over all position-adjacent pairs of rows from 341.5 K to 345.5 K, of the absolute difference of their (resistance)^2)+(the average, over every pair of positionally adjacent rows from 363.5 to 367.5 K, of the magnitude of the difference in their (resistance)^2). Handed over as 0.7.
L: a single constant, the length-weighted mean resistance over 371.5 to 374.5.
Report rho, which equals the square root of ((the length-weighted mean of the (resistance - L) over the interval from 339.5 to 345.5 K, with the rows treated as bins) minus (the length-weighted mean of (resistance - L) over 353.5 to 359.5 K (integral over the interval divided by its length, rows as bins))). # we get 0.28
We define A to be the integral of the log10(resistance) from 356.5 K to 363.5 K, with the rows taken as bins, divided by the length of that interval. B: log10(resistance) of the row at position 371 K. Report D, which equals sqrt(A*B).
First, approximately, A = 0.277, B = 0.294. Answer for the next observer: 0.285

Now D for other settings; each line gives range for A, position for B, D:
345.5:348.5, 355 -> 0.286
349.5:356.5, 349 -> 0.279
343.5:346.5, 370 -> 0.298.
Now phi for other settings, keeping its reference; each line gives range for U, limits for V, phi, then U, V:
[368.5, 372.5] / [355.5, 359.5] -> 0.06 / -0.050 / 0.014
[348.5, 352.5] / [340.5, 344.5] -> 0.01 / 0.004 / -0.003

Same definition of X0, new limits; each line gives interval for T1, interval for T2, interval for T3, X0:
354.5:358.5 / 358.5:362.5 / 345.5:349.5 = -1.84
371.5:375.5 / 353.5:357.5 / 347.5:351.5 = -1.85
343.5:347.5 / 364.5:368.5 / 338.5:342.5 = -1.89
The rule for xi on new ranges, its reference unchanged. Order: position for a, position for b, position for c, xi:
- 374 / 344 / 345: 0.97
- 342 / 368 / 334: 0.87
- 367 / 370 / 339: 0.93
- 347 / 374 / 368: 1.00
